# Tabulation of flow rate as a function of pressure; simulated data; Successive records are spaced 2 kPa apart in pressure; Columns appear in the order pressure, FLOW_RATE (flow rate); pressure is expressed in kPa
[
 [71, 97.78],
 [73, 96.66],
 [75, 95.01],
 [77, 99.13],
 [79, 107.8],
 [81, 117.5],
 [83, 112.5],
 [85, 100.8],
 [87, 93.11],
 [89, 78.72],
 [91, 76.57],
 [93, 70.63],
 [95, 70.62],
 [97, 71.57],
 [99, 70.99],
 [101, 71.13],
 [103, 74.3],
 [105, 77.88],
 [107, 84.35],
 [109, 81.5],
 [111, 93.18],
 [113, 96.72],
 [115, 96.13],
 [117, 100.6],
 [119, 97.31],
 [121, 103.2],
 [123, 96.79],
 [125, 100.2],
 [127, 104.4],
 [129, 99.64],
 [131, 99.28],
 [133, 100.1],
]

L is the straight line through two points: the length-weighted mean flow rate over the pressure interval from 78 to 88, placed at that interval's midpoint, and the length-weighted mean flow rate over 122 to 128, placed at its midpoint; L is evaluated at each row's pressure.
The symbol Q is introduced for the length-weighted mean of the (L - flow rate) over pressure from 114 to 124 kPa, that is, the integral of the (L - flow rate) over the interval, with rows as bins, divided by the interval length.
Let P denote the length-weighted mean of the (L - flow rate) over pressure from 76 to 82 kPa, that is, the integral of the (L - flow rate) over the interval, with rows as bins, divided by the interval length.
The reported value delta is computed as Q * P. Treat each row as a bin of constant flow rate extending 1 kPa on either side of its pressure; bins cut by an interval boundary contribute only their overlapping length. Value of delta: -3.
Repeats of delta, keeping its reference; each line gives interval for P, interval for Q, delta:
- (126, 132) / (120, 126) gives -1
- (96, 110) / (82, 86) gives -12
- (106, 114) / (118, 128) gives 5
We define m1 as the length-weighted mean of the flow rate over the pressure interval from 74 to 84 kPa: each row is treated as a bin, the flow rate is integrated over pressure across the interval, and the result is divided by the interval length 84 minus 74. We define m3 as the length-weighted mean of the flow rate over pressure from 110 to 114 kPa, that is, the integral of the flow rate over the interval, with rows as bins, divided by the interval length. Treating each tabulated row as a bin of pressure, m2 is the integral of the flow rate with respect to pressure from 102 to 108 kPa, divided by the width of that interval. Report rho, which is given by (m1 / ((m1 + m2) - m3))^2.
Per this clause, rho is 1.39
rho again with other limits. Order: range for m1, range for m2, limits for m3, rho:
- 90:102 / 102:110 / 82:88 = 2.13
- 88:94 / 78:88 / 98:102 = 0.46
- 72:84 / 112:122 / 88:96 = 0.66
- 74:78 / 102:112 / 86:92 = 1.01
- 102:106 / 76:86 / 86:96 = 0.52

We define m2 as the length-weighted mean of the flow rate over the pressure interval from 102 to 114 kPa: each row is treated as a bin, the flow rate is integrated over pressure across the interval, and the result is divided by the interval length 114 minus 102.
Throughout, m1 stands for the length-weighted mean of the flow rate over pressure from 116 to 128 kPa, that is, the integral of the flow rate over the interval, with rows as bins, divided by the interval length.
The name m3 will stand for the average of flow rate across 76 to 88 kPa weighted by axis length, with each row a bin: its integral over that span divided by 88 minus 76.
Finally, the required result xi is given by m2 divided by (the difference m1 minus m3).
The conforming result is -18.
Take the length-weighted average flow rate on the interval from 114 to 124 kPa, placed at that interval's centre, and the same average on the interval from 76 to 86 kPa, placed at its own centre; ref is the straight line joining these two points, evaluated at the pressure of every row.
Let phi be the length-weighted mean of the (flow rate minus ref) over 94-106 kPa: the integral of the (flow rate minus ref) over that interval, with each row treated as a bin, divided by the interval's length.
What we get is -30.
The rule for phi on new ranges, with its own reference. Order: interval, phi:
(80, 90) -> -6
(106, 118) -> -8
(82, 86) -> 0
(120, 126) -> 2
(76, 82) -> 0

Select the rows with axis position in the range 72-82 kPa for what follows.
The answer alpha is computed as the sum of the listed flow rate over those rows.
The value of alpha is 516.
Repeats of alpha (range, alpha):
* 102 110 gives 318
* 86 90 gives 172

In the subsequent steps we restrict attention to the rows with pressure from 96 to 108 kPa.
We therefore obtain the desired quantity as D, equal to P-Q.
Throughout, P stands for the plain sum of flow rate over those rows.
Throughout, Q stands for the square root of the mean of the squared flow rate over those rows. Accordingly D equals 375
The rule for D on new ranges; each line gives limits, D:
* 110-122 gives 489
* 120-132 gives 503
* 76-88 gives 525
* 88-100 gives 366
